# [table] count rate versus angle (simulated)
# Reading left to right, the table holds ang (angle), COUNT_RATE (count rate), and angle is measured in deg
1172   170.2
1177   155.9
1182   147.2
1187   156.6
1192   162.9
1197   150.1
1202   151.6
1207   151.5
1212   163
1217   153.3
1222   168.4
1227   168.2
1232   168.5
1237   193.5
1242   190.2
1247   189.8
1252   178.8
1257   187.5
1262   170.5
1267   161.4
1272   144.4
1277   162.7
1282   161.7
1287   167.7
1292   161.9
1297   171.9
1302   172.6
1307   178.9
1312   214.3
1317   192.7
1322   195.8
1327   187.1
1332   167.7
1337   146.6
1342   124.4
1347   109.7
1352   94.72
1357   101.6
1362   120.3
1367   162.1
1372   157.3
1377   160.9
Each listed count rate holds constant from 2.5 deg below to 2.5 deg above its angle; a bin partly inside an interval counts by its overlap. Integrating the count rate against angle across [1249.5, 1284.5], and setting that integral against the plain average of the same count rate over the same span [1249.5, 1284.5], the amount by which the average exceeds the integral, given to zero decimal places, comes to -5668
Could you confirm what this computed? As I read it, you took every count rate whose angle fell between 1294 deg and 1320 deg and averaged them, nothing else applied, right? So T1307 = 186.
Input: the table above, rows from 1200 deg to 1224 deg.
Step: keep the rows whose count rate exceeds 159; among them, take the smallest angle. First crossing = 1212 deg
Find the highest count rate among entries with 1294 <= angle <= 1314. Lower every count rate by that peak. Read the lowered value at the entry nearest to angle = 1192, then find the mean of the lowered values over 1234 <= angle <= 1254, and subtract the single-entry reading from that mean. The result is 25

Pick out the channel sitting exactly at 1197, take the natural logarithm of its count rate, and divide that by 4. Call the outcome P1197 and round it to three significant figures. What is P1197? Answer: 1.25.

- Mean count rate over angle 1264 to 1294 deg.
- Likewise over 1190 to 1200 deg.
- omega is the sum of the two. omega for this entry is 316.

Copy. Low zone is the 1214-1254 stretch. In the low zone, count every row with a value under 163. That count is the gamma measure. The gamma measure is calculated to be 1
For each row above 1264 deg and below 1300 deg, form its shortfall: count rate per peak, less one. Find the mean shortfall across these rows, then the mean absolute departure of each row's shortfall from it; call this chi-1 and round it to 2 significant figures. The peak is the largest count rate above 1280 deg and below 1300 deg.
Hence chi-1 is 0.029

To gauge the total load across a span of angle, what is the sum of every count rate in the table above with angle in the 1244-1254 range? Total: 369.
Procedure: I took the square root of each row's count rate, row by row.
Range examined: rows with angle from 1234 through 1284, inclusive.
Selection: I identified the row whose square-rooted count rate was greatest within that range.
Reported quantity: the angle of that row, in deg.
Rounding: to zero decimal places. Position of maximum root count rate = 1237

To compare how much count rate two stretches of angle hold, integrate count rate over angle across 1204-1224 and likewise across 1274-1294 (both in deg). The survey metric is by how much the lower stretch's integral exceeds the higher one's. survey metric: -89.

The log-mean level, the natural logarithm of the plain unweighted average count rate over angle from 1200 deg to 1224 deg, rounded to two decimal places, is 5.06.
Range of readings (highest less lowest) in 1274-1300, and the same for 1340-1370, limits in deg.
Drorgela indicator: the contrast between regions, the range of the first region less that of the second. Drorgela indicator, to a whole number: -57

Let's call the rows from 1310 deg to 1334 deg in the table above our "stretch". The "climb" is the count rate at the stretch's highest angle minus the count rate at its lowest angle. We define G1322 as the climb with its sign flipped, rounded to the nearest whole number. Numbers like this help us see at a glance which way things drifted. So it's 47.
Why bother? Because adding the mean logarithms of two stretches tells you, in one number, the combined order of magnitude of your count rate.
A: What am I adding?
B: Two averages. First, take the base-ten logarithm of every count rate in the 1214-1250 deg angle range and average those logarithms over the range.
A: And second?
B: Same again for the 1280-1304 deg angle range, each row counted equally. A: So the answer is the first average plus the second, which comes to 4.47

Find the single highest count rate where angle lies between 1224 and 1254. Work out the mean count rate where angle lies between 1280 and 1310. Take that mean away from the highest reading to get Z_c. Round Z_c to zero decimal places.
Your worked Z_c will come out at 24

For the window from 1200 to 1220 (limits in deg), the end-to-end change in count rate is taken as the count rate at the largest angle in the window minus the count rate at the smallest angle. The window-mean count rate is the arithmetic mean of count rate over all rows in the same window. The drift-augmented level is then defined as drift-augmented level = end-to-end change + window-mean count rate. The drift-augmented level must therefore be 157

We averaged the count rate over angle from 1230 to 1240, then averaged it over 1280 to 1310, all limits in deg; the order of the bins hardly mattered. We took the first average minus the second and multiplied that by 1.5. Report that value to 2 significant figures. 18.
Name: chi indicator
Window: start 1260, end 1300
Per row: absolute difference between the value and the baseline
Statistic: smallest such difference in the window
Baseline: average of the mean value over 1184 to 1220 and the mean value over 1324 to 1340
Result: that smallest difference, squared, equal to 0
